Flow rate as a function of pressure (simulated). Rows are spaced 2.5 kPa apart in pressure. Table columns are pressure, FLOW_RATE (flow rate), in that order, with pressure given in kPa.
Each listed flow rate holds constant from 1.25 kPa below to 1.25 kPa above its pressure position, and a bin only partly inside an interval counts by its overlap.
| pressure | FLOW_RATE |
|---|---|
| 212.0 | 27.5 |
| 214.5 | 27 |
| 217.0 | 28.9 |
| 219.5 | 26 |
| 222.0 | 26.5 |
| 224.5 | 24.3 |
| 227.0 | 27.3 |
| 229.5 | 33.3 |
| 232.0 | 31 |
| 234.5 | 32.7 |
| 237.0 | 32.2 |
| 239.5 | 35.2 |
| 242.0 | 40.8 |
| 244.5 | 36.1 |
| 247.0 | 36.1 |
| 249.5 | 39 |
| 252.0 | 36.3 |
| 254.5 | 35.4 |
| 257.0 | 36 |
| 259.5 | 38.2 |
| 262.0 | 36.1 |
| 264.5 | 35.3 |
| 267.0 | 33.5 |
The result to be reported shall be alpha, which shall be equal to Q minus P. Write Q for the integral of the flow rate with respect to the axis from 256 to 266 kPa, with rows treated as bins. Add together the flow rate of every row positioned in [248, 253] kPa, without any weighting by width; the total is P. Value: 288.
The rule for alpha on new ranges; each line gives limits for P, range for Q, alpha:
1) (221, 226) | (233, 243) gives 299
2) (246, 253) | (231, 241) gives 219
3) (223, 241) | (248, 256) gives 79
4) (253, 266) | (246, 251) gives 7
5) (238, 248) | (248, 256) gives 147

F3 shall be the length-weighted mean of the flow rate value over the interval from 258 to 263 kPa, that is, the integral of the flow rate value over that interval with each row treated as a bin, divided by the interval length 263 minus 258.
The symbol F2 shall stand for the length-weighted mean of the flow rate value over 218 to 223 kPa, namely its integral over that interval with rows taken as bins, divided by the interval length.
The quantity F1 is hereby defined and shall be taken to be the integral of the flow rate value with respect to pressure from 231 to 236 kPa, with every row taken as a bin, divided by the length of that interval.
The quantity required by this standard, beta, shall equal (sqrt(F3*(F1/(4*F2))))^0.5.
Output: 1.83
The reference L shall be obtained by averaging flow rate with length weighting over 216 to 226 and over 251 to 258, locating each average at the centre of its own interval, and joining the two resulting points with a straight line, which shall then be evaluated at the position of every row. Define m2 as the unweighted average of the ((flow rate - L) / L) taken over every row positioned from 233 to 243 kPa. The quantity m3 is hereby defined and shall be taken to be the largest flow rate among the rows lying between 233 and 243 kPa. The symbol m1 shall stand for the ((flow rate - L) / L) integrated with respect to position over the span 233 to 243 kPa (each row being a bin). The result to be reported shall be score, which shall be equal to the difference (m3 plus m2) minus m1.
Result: 39.7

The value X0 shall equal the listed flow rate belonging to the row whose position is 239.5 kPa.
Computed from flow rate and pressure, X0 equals 35.2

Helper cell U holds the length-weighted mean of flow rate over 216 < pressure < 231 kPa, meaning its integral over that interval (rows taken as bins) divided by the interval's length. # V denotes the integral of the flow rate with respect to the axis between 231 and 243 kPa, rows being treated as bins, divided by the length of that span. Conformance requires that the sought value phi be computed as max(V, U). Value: 34.3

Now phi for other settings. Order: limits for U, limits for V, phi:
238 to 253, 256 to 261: 37.2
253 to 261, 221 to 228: 36.5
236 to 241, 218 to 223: 34.1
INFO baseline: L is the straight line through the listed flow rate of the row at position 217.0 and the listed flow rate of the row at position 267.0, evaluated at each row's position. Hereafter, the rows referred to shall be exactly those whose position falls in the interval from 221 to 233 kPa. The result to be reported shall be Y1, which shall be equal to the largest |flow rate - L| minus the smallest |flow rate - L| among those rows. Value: 4.6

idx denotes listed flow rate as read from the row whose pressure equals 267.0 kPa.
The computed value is 33.5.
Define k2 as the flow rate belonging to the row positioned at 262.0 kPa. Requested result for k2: 36.1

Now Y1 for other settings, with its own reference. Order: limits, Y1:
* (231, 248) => 8.9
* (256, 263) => 2.3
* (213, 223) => 3.1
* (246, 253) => 2.9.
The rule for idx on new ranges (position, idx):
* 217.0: 28.9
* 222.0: 26.5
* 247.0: 36.1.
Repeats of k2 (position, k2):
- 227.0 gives 27.3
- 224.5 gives 24.3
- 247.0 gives 36.1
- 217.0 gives 28.9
